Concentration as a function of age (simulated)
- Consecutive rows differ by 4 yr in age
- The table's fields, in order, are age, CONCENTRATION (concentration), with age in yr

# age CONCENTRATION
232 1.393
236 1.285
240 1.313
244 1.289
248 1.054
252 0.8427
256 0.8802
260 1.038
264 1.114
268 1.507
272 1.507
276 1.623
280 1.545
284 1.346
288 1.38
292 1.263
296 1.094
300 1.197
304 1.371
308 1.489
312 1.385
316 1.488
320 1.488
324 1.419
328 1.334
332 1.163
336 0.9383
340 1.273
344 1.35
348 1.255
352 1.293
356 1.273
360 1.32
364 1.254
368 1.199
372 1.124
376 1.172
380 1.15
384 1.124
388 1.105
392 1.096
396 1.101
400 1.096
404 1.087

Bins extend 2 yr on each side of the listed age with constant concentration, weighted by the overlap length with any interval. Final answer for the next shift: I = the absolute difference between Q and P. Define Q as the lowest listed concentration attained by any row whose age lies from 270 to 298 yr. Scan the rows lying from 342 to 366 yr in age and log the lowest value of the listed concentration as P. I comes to 0.2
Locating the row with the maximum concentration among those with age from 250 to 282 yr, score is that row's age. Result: 276 yr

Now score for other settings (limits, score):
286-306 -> 288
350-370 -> 360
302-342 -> 308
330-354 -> 344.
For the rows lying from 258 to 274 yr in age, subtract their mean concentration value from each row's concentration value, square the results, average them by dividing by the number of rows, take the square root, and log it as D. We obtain 0.22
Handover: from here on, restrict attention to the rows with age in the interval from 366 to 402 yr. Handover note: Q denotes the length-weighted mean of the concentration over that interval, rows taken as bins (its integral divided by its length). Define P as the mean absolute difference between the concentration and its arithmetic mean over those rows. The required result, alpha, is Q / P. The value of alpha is 39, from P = 0.03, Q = 1.13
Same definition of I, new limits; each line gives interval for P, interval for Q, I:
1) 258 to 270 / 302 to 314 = 0.3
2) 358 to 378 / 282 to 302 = 0.0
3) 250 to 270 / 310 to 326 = 0.5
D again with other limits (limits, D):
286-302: 0.10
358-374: 0.07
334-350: 0.16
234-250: 0.11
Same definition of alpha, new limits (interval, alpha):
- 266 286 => 24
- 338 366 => 46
